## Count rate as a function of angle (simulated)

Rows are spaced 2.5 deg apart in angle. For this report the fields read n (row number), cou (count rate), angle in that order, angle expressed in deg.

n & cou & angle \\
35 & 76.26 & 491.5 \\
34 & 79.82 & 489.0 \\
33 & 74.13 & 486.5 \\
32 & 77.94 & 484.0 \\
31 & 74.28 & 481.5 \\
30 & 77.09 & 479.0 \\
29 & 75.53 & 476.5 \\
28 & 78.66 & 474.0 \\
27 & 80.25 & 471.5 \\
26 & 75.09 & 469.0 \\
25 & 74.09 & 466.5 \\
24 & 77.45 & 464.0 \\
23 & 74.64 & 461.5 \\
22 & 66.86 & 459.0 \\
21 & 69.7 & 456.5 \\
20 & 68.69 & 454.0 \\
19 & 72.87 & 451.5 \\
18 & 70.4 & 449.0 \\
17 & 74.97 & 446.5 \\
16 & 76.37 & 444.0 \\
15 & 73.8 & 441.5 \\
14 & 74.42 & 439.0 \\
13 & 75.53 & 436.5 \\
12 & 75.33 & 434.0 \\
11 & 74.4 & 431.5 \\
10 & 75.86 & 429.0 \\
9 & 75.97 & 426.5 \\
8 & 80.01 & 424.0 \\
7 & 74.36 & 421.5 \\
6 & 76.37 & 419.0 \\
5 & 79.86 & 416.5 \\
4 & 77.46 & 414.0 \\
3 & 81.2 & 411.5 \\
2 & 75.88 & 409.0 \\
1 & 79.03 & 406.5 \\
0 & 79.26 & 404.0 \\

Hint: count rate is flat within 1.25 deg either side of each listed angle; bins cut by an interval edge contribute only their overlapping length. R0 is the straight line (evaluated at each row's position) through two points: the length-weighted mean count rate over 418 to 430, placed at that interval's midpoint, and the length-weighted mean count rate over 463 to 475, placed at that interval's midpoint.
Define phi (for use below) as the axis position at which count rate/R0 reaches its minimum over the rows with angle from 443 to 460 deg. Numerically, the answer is 459.0 deg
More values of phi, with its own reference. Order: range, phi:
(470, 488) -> 486.5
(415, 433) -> 431.5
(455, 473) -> 459.0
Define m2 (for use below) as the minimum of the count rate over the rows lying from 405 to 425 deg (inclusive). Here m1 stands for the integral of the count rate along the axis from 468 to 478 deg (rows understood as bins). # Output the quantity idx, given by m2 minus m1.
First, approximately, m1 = 774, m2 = 74.36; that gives -700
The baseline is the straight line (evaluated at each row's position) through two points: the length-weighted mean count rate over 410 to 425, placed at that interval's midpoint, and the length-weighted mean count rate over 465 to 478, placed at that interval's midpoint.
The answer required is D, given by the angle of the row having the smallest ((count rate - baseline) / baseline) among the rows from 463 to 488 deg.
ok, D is 466.5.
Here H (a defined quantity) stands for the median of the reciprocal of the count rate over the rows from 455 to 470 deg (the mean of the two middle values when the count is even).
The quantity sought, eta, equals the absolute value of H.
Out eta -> 0.0134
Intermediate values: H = 0.0134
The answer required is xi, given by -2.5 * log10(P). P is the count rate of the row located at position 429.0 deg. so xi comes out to -4.70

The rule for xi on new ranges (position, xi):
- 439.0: -4.68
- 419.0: -4.71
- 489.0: -4.76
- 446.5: -4.69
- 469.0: -4.69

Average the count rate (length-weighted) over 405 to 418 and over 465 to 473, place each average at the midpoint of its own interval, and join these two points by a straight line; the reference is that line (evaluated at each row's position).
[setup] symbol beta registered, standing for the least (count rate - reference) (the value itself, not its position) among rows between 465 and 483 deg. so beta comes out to -3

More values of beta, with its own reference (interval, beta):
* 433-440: -3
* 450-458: -8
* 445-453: -7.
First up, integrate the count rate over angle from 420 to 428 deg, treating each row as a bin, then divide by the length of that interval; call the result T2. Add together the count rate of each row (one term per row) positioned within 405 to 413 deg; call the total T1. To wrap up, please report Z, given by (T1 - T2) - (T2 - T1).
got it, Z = 319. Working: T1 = 236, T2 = 76.7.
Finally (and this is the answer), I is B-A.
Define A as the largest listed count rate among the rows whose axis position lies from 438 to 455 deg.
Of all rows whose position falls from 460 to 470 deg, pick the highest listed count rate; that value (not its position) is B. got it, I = 1.1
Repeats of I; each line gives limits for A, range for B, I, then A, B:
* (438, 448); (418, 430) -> 3.6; 76.37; 80.01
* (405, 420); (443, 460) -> -4.8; 81.2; 76.37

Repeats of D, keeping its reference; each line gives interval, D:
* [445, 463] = 459.0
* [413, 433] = 421.5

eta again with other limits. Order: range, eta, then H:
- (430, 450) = 0.0134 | 0.0134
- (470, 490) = 0.0129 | 0.0129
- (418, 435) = 0.0132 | 0.0132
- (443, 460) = 0.0142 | 0.0142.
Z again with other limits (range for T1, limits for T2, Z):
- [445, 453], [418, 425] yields 283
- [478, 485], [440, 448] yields 309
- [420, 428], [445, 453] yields 315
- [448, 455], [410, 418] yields 265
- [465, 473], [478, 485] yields 306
